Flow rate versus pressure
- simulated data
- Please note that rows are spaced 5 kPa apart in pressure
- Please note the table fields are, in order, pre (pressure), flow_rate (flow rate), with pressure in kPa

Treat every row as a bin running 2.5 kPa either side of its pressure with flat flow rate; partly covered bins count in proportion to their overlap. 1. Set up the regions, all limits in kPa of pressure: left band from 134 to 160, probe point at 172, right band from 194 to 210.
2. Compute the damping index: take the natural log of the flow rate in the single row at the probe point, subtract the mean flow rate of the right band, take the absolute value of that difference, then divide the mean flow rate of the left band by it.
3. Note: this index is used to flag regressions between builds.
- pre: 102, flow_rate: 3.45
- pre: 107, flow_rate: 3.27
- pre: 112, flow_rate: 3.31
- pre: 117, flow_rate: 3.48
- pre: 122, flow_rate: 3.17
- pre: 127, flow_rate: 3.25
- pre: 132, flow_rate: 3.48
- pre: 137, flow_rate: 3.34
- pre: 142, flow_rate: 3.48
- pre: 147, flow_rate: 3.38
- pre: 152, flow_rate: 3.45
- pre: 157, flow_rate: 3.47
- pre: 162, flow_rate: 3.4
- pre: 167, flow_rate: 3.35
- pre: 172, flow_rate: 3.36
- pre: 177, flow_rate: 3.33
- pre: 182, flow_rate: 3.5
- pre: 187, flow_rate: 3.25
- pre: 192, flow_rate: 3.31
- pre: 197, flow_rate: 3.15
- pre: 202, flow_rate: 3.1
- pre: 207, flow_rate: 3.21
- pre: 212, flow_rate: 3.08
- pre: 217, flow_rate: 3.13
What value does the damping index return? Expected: 1.76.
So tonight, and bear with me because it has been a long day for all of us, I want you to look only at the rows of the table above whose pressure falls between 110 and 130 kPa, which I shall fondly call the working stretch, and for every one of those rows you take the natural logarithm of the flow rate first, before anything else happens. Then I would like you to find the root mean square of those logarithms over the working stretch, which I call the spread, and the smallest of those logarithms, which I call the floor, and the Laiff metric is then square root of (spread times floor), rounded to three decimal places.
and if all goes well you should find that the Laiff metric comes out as 1.174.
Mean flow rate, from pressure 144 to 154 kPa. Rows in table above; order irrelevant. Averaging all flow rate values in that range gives 3.42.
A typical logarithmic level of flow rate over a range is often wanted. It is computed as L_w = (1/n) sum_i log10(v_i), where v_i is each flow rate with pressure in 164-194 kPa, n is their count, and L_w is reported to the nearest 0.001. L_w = 0.525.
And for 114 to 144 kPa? 0.527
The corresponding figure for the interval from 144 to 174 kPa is 0.532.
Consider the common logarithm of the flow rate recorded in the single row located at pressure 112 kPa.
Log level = 0.52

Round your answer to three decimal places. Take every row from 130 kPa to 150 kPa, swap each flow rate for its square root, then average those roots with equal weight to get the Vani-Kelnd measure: 1.849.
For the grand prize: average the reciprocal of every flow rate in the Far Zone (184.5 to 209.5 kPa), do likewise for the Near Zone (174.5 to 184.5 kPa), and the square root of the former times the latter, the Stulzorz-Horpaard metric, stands 0.302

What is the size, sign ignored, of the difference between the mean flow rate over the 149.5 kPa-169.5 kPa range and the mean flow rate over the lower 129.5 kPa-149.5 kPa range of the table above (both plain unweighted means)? 0.00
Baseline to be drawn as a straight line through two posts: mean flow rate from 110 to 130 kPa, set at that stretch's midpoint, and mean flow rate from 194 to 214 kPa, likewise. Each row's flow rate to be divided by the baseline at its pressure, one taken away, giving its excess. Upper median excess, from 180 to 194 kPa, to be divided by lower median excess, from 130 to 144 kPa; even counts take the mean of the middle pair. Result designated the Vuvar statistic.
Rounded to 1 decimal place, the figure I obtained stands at 0.8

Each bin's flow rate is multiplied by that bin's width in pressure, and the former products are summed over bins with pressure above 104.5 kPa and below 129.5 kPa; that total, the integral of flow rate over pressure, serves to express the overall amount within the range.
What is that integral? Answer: 82.4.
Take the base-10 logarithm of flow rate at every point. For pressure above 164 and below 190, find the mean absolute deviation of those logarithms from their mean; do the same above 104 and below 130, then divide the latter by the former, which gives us 1.4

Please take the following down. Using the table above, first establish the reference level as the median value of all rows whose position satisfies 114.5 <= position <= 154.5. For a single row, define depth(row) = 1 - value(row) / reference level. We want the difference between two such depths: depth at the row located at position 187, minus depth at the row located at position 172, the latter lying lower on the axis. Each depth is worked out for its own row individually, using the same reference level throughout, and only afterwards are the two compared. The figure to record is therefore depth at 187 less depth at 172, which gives 0.03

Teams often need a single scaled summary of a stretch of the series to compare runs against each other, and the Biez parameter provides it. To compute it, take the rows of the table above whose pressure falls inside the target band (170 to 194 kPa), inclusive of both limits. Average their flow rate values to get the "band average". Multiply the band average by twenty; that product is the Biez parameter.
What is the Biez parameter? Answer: 67.0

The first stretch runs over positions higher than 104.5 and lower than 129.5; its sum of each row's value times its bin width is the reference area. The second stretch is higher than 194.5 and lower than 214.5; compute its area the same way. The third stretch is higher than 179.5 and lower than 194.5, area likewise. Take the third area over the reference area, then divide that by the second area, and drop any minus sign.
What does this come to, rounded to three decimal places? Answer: 0.010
